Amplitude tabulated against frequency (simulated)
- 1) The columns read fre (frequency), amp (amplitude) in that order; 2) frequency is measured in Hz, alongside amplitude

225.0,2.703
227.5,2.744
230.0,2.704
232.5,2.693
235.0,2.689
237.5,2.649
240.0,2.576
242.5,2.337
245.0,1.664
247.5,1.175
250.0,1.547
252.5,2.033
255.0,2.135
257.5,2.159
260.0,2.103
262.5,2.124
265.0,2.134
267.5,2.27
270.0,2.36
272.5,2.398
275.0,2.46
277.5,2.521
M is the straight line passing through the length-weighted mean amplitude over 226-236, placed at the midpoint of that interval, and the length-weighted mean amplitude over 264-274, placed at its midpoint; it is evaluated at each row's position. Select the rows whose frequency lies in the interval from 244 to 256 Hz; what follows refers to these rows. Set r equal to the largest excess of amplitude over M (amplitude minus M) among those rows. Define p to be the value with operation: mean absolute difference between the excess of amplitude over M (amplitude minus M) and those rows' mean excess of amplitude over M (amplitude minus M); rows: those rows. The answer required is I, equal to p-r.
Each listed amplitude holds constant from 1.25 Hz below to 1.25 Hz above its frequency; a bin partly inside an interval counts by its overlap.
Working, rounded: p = 0.3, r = -0.314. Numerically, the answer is 0.65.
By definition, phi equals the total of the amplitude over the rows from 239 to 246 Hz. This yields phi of 6.6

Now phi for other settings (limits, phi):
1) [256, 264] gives 6.4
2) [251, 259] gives 6.3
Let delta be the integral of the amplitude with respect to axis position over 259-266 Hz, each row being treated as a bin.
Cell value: 15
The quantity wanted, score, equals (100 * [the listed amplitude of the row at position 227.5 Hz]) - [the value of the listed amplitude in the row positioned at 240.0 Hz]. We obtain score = 272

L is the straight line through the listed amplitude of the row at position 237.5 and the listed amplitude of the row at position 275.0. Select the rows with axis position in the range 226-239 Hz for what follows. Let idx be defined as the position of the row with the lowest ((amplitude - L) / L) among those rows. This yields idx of 237.5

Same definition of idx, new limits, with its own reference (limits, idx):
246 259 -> 247.5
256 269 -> 260.0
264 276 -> 265.0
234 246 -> 245.0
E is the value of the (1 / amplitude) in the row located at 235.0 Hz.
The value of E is 0.37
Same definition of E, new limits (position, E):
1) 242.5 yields 0.43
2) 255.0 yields 0.47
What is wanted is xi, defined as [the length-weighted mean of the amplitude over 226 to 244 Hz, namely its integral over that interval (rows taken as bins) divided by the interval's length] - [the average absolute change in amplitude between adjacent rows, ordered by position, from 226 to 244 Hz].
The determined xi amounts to 2.5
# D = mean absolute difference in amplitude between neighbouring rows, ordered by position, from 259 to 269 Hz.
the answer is 0.06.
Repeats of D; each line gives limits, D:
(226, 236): 0.02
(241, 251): 0.51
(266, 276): 0.06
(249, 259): 0.20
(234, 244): 0.12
